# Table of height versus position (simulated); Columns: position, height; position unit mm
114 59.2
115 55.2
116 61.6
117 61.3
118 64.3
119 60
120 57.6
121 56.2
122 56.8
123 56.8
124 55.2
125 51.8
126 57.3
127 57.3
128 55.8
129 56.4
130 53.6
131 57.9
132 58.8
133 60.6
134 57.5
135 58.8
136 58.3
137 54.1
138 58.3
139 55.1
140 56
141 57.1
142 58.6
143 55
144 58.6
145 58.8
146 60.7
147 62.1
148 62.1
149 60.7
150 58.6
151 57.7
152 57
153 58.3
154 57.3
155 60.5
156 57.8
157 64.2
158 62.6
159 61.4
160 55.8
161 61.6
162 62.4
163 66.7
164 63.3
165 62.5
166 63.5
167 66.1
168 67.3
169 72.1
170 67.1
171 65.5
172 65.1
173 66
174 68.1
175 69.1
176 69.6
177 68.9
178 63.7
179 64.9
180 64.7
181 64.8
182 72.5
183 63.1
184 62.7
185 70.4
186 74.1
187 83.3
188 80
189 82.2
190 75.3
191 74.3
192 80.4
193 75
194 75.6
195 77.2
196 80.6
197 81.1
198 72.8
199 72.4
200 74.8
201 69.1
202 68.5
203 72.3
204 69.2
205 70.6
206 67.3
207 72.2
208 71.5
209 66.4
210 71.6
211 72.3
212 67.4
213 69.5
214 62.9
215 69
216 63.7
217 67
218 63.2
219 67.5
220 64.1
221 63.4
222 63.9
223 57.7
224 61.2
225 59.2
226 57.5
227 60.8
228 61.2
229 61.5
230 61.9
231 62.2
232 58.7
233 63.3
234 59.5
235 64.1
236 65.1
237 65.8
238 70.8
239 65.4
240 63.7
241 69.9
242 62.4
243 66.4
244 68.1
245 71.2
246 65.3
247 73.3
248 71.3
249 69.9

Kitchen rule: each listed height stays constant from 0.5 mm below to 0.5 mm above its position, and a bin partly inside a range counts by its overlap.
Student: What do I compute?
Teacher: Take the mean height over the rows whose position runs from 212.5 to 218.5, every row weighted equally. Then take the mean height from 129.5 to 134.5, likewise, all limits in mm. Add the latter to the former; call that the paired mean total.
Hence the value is 124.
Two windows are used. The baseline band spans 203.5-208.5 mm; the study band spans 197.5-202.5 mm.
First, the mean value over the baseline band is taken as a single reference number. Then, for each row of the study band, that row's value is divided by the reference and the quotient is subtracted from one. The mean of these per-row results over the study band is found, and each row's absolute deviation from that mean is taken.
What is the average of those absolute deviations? 0.031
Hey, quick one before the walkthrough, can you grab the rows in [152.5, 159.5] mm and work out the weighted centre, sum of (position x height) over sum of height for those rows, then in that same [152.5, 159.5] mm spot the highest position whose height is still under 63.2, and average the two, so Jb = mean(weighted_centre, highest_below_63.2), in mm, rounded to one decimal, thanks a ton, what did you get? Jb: 157.5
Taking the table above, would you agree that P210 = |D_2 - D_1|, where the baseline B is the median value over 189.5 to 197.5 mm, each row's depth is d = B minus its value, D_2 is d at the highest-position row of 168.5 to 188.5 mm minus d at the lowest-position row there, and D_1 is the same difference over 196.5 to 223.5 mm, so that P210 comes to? 31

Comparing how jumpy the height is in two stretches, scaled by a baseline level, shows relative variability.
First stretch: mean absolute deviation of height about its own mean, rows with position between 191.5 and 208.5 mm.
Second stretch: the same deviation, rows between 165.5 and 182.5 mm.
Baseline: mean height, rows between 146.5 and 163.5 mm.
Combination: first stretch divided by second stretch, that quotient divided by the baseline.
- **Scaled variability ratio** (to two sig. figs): 0.026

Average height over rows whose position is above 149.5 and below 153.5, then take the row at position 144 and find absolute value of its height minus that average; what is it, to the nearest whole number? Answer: 1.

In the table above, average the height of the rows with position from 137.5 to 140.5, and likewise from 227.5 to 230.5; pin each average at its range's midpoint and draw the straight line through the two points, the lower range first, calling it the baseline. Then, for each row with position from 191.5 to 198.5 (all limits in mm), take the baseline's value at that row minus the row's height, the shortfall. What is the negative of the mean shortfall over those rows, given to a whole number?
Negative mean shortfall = 18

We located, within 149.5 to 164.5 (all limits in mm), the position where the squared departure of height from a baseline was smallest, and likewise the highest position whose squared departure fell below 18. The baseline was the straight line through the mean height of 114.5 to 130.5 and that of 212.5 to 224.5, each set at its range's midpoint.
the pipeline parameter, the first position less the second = -14 mm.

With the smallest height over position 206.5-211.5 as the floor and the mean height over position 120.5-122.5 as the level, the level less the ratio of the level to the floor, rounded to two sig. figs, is 56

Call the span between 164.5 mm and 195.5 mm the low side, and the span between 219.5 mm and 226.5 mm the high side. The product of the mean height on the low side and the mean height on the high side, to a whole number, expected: 4280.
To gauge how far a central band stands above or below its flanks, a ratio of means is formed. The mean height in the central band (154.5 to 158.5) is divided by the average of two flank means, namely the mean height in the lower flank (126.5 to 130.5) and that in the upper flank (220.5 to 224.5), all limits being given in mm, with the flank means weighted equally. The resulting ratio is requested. 1.04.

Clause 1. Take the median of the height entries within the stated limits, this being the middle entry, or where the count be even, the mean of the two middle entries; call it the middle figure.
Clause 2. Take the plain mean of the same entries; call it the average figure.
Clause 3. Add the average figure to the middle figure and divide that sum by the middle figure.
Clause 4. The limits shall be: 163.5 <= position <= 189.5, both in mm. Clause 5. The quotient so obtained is 2.03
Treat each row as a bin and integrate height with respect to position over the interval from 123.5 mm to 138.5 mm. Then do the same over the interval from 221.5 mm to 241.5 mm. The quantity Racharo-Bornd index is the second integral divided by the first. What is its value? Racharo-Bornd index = 1.5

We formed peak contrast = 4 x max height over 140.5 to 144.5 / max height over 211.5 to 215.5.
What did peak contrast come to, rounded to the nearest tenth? 3.4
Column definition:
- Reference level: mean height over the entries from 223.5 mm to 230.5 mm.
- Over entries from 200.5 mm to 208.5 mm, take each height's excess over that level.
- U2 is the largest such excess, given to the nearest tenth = 11.8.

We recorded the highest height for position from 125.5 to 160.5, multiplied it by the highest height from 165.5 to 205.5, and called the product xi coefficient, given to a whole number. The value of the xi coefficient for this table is 5348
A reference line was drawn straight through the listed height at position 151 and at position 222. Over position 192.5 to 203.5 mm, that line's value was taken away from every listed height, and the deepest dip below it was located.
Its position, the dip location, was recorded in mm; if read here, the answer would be 202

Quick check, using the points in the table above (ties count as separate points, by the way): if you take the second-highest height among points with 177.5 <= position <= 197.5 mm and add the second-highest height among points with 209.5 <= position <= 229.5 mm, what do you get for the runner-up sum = 154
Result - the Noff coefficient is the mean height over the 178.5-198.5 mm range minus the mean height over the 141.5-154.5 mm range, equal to 15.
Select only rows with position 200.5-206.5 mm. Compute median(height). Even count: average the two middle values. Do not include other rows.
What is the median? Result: 69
